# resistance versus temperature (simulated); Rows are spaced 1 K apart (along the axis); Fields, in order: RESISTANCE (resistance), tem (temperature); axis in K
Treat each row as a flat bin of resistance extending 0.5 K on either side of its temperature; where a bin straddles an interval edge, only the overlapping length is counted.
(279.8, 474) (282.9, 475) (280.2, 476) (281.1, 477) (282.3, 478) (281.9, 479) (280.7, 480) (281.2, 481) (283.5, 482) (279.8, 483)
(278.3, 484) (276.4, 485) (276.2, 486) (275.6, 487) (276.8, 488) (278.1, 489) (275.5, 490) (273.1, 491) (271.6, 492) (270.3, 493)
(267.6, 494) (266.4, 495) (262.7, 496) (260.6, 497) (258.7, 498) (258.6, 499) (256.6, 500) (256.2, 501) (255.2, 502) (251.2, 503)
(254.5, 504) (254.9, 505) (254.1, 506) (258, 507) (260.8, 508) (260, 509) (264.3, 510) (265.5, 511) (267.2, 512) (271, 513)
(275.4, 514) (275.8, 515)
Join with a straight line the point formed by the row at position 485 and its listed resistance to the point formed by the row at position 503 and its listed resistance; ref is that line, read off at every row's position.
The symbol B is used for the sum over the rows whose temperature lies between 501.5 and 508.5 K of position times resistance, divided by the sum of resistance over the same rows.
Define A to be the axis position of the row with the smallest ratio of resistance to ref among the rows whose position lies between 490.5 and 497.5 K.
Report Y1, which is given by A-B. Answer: -8.0 K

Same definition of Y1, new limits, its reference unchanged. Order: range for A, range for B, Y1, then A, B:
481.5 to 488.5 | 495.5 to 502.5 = -14.0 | 485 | 499.0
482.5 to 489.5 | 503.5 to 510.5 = -22.0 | 485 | 507.0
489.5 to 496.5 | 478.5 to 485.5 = 14.0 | 496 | 482.0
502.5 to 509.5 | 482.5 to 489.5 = 17.0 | 503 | 486.0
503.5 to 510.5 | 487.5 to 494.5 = 13.0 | 504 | 491.0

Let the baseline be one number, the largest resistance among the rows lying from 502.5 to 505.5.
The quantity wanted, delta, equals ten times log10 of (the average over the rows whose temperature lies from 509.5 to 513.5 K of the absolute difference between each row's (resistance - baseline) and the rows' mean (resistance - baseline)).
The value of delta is 3.2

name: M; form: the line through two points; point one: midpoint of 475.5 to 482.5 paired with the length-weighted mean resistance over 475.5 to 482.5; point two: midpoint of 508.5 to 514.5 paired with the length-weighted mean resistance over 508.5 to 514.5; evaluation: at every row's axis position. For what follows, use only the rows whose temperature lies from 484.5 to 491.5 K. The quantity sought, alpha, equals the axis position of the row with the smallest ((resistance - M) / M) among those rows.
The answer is 491 K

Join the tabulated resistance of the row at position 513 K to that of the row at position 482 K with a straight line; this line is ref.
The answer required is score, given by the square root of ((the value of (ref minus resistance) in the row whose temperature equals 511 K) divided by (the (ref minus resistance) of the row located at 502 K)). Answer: 0.6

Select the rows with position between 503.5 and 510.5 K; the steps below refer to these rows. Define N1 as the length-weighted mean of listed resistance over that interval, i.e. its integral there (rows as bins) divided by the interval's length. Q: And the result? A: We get 258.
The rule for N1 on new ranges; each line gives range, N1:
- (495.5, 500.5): 259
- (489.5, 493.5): 273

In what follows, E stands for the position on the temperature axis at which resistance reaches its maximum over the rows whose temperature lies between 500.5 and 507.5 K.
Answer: 507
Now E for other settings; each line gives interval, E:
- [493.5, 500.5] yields 494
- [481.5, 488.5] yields 482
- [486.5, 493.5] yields 489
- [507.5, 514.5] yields 514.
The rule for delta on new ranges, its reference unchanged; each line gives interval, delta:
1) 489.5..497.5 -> 6.2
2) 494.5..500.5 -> 4.2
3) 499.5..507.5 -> 1.5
